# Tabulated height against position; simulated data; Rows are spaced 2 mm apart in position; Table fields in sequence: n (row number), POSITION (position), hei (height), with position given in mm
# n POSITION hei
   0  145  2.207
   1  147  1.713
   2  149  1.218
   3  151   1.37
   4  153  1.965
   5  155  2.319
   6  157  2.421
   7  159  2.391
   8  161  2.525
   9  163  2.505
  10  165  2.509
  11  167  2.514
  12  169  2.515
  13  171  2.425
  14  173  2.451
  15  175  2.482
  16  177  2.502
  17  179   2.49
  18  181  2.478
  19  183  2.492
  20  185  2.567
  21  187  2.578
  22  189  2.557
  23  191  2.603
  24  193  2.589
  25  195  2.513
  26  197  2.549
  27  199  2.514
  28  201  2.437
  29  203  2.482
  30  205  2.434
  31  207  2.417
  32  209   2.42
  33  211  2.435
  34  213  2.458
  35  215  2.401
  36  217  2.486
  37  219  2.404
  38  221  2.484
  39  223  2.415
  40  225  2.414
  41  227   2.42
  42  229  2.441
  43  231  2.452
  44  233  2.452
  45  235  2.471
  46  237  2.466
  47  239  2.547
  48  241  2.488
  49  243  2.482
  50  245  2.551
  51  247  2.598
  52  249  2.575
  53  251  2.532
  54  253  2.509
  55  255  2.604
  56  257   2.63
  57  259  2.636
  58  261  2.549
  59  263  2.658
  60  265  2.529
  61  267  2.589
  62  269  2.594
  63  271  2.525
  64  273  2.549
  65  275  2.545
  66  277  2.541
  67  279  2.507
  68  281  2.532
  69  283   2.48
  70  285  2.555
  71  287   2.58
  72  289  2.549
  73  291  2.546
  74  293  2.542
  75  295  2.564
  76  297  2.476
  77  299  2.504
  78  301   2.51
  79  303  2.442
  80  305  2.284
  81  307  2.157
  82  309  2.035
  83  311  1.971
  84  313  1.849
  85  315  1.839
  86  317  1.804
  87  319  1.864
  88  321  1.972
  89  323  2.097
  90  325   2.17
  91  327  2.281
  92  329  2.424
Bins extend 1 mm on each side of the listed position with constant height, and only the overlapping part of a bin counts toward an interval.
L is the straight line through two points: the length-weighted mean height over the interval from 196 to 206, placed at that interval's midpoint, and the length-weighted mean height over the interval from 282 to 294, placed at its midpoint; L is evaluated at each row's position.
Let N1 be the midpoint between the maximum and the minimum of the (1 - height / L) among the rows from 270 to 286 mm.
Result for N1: 0.008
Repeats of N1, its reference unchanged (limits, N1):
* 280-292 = 0.004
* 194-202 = -0.005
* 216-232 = 0.020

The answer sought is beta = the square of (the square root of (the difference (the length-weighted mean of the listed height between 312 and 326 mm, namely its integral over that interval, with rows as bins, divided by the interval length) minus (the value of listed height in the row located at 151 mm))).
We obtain 0.57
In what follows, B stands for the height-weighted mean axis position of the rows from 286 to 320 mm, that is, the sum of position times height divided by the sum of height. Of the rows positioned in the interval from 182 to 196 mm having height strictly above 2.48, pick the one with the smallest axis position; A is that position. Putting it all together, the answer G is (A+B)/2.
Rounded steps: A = 183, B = 301.8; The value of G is 242.4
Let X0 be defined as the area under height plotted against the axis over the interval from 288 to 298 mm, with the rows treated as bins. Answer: 25.4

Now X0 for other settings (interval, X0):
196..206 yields 24.8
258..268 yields 25.9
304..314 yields 20.6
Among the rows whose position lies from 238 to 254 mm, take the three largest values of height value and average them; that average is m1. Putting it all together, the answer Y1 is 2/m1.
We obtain 0.777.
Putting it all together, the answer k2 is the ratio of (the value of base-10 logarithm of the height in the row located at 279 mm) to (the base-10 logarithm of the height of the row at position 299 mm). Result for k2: 1.00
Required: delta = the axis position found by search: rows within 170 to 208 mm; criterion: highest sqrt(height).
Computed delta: 191 mm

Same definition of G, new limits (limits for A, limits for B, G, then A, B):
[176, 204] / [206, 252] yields 203.1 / 177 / 229.2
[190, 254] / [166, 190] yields 184.5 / 191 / 178.1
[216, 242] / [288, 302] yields 256.0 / 217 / 295.0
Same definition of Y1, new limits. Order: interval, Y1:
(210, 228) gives 0.808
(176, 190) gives 0.779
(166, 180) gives 0.797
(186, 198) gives 0.772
